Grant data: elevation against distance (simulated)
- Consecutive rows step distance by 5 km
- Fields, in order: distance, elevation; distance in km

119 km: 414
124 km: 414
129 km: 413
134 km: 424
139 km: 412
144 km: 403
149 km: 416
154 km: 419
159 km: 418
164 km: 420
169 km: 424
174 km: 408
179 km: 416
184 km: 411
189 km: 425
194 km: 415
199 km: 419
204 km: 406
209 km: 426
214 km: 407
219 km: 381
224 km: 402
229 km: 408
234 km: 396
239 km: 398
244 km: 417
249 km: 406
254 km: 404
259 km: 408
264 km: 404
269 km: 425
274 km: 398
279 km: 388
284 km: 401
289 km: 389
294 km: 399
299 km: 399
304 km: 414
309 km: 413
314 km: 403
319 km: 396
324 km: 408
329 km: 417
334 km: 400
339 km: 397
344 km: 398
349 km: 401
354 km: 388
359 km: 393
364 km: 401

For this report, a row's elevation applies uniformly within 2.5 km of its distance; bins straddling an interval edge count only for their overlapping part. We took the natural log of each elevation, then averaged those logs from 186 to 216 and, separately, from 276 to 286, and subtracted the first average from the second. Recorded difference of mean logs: -0.054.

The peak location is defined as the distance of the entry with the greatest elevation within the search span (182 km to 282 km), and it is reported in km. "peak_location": 209 km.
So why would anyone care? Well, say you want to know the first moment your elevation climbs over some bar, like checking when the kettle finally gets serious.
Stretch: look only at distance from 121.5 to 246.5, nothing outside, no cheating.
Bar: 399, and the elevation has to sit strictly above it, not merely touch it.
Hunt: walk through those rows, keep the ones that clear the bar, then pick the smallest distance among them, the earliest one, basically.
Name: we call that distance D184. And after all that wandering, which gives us 124 km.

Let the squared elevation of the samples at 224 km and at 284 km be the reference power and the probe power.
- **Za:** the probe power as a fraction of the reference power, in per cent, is 100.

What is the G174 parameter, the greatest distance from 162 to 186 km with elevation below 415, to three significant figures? 184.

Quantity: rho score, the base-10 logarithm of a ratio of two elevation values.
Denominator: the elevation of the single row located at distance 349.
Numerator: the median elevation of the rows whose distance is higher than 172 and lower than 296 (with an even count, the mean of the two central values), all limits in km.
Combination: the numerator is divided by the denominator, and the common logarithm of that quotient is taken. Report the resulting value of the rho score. 0.0054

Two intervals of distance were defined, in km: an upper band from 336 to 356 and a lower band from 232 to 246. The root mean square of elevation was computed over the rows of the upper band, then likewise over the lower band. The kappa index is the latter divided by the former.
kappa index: 1.02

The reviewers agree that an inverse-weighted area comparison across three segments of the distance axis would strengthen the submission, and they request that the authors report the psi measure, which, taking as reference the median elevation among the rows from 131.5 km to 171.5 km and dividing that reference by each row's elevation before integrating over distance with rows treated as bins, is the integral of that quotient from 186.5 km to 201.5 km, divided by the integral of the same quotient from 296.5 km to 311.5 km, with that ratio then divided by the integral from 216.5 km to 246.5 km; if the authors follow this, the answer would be 0.031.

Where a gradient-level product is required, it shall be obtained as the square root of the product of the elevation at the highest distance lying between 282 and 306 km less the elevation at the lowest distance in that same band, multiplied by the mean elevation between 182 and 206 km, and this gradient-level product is 73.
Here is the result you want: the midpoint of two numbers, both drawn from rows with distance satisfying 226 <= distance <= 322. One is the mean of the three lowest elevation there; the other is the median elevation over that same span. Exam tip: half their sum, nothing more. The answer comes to 397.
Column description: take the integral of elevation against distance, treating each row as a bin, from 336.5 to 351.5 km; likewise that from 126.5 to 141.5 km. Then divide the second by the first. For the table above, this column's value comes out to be 1.04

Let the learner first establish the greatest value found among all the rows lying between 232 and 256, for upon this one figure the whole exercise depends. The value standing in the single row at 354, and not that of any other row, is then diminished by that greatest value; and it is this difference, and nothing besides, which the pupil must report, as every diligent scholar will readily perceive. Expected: -29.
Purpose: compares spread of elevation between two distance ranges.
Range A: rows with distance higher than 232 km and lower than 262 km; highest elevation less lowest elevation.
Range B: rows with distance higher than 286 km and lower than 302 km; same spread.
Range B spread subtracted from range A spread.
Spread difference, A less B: 11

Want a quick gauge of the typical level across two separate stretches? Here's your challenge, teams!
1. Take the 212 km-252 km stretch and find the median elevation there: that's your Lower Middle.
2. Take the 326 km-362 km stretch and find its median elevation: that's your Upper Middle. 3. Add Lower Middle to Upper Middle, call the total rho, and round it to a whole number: 802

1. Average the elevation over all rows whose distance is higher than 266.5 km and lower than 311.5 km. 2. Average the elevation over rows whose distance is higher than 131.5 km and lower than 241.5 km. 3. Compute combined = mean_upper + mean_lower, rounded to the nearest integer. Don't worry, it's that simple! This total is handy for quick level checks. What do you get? 814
